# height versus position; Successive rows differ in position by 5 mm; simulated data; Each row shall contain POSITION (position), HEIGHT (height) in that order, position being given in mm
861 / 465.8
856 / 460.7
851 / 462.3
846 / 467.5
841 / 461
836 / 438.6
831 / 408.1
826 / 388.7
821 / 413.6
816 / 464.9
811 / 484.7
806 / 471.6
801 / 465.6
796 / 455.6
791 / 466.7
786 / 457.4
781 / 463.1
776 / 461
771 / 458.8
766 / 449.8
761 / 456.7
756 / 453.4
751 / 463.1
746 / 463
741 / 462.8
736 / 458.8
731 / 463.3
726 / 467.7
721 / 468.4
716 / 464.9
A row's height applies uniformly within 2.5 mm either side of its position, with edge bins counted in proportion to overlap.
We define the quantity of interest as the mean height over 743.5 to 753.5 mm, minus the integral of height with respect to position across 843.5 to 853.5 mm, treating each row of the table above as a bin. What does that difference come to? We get -4186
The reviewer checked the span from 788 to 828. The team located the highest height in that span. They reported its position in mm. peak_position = 811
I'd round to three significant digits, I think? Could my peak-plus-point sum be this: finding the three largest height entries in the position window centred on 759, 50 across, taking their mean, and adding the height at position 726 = 931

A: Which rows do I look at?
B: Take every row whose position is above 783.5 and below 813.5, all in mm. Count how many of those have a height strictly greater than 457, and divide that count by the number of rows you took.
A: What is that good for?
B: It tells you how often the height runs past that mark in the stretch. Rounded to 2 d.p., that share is 0.83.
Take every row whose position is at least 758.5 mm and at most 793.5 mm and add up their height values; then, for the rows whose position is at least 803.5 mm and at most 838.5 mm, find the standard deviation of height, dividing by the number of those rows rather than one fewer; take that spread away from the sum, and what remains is 3180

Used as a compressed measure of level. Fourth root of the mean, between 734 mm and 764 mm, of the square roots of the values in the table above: 2.15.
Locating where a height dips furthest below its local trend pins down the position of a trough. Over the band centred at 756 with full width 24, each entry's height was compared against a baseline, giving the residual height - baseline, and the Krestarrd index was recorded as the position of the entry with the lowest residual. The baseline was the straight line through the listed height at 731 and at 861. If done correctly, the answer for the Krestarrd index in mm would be 766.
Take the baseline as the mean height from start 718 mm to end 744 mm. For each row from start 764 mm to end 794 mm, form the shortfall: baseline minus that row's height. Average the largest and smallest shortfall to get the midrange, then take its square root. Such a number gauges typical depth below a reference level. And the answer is 2.4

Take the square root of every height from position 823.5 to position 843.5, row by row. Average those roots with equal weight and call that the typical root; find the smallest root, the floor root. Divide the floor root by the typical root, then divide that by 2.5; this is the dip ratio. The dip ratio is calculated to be 0.383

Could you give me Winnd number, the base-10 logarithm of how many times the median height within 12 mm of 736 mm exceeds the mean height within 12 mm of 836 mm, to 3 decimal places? 0.029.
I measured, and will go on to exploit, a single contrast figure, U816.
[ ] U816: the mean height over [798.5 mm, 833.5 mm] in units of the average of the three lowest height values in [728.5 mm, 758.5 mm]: 0.97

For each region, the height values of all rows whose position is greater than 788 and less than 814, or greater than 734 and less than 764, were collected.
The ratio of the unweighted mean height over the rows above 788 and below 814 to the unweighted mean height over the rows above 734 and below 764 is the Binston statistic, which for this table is 1.020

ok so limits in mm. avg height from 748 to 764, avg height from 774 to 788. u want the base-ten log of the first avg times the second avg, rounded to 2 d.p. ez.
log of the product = 5.32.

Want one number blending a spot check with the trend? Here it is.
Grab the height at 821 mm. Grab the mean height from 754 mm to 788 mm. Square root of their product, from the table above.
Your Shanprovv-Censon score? 435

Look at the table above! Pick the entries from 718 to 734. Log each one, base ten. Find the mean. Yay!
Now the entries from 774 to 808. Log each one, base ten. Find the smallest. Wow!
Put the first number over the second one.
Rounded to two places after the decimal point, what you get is 1.00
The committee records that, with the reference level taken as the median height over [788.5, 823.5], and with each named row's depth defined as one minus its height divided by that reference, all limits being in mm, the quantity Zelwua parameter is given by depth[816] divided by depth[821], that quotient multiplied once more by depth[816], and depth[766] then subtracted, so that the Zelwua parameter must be -0.03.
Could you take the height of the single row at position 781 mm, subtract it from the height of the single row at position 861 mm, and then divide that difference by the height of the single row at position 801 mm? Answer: 0.006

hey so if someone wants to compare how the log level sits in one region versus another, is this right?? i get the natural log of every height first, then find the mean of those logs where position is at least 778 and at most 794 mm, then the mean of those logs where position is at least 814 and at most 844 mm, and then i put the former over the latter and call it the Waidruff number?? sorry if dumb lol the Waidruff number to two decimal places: 1.01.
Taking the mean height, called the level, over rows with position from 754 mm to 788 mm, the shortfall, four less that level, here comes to -453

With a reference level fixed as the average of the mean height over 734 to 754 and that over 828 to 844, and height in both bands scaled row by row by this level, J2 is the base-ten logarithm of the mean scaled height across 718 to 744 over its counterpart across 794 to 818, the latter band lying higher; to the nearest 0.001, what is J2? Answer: -0.004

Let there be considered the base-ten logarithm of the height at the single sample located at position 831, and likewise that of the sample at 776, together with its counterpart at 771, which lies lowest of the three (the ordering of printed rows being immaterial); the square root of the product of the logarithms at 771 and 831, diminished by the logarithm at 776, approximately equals -0.028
